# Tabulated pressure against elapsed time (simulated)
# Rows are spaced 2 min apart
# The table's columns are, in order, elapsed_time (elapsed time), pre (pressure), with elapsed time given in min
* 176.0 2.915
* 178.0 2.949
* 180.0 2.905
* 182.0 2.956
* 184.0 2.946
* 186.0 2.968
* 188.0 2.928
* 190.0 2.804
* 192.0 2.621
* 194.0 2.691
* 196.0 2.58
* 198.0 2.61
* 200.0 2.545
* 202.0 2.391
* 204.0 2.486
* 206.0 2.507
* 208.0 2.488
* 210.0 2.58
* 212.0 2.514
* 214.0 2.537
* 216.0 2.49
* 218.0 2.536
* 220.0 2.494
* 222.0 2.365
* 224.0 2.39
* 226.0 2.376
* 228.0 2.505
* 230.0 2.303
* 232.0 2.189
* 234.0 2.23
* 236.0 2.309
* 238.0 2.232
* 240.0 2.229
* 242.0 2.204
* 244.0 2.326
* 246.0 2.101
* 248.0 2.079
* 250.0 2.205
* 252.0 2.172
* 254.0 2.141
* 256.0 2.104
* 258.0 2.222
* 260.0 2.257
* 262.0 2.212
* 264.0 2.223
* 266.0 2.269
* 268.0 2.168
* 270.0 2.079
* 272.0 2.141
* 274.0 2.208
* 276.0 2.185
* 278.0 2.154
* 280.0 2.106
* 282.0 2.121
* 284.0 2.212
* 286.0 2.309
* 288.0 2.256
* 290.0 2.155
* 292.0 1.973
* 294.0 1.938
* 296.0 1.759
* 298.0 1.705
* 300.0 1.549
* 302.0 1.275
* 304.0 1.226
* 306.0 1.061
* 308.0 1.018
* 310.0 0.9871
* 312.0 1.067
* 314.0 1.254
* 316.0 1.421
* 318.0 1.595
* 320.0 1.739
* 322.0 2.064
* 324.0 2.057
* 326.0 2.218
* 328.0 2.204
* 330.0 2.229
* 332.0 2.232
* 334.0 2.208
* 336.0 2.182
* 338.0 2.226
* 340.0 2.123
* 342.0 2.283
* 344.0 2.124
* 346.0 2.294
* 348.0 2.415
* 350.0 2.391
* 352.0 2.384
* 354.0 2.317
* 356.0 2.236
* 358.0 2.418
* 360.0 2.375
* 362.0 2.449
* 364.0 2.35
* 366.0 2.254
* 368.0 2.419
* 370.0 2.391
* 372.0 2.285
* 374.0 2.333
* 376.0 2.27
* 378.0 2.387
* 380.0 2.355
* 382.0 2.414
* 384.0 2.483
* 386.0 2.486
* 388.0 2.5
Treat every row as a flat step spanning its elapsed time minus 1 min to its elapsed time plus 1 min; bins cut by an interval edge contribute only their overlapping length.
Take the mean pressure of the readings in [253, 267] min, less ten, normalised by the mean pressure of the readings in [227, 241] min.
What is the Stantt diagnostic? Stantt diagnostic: -3.4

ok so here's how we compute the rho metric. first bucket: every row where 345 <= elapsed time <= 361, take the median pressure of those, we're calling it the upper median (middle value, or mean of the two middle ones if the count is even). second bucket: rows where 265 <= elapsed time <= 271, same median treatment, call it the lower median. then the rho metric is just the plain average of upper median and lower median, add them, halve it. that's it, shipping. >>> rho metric 2.27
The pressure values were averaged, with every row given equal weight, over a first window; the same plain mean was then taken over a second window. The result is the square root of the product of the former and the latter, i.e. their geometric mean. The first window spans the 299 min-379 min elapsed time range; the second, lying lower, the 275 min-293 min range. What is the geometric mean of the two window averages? 2.08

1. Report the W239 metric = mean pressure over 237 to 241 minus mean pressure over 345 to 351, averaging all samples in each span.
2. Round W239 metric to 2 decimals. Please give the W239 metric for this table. -0.14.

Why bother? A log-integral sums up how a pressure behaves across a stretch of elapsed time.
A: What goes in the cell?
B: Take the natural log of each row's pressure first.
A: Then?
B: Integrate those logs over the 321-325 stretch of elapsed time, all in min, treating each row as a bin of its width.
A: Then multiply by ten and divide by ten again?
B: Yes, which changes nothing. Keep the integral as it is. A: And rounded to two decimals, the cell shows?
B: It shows 2.89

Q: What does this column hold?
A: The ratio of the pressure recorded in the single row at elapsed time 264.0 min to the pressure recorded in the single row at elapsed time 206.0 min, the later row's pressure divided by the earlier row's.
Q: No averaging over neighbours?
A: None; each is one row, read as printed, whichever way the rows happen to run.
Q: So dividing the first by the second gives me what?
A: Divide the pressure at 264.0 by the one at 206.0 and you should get 0.89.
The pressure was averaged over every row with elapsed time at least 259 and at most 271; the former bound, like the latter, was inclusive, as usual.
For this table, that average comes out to 2.2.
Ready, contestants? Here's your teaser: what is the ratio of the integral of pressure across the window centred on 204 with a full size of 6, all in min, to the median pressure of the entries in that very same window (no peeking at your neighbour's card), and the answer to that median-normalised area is 5.94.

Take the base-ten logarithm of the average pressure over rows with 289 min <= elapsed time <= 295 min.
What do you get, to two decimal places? 0.31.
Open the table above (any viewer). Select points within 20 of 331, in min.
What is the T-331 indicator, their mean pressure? 2.02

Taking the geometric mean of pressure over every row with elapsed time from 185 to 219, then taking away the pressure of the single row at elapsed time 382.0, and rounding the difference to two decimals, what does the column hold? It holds 0.19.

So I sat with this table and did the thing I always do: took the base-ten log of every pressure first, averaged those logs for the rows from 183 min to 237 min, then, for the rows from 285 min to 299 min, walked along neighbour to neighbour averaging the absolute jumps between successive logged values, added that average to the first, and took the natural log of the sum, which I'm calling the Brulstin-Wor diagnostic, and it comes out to -0.86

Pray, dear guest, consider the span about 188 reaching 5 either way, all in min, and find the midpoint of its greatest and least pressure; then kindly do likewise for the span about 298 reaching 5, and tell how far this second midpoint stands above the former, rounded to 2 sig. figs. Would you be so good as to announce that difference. -1.2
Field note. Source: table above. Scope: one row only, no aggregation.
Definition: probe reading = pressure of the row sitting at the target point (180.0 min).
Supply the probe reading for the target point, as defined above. 2.905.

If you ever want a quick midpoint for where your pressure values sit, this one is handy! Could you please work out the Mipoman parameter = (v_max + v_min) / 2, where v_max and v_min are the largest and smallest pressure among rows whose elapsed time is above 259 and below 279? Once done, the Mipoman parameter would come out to 2.2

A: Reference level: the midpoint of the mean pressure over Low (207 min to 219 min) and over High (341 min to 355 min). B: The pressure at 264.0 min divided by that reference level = 0.919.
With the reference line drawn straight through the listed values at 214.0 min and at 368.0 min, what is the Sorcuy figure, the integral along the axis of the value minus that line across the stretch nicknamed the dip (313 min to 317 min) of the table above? -4.5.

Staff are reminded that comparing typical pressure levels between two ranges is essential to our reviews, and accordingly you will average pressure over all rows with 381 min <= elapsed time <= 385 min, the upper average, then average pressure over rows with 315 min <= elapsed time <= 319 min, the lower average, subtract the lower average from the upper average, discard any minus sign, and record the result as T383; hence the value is 0.9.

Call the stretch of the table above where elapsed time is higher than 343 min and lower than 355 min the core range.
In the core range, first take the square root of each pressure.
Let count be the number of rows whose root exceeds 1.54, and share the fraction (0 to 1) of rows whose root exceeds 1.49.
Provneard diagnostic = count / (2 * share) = 1.80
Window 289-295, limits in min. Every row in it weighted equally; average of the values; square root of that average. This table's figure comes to 1.42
